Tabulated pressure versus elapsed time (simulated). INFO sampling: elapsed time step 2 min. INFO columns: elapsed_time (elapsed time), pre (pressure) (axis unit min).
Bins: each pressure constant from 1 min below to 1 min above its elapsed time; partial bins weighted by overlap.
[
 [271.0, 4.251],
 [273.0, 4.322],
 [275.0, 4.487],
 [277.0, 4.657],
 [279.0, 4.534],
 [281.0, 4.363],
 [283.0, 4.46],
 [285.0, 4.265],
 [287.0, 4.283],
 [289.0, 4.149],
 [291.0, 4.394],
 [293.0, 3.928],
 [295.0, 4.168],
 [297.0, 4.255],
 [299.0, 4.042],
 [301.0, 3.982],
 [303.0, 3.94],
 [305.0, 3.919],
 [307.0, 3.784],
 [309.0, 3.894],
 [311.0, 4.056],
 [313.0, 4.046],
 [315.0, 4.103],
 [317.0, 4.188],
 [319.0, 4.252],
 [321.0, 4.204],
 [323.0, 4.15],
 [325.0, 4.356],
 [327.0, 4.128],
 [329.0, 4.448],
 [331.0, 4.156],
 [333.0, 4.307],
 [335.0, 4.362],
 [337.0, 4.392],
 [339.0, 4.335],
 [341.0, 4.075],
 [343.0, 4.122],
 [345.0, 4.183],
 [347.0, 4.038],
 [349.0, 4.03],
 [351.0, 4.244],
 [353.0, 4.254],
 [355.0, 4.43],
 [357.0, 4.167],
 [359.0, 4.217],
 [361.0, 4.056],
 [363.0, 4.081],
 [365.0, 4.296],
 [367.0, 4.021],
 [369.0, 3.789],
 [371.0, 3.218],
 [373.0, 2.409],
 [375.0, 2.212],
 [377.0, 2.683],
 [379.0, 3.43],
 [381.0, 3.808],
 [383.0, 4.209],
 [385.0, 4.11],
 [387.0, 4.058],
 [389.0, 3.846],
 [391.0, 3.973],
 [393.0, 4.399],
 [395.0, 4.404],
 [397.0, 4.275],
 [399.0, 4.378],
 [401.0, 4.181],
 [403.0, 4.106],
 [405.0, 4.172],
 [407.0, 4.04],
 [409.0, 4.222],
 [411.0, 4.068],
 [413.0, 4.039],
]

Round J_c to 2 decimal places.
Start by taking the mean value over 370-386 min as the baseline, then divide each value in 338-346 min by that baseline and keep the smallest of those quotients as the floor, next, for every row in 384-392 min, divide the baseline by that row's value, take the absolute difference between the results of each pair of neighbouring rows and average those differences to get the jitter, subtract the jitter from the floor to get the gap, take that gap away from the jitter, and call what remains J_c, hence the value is -1.20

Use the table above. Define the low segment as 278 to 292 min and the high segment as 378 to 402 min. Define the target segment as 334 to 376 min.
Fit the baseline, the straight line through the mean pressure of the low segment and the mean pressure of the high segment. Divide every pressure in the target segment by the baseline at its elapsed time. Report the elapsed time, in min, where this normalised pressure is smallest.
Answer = 375.0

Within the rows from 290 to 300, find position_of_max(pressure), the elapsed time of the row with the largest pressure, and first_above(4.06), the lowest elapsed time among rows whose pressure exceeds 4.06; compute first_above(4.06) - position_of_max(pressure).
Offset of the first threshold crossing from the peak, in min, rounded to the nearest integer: 0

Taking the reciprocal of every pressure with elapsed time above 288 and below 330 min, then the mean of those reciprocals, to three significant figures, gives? 0.244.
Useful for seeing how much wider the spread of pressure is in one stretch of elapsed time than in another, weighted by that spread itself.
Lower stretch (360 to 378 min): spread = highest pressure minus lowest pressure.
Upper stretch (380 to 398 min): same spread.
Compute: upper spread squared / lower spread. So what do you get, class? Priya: 0.17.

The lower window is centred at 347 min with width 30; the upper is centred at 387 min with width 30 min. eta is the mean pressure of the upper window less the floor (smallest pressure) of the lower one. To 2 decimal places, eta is -0.27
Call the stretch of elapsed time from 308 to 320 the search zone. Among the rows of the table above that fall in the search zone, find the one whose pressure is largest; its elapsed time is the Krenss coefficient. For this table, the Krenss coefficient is 319.0 min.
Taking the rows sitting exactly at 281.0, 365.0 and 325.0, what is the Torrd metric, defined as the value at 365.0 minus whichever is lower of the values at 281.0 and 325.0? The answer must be -0.1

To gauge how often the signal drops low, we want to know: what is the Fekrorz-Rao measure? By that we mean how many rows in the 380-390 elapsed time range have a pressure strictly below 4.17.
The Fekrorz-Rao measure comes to 4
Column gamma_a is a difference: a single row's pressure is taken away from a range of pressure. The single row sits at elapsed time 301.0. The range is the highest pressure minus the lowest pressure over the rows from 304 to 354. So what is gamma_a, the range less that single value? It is -3.3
